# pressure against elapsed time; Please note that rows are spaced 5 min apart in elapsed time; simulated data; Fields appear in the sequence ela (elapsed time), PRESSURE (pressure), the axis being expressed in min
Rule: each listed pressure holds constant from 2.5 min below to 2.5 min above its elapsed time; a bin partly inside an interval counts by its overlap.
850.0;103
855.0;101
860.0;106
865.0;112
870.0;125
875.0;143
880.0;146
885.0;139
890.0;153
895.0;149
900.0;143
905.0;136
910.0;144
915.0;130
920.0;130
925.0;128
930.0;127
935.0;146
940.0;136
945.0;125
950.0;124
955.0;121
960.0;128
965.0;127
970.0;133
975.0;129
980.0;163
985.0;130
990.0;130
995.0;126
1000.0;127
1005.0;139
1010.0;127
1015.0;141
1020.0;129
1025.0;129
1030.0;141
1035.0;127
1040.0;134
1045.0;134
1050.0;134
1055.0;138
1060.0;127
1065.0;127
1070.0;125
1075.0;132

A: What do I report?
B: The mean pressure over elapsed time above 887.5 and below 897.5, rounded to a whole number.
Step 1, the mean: 151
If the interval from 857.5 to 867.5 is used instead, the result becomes 109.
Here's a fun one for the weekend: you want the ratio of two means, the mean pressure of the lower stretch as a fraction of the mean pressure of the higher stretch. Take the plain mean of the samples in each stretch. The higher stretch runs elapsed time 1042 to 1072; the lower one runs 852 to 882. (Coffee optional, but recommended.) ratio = 0.93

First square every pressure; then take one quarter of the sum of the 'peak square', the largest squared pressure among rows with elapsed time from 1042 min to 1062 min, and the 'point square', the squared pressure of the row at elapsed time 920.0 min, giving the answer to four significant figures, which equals 8986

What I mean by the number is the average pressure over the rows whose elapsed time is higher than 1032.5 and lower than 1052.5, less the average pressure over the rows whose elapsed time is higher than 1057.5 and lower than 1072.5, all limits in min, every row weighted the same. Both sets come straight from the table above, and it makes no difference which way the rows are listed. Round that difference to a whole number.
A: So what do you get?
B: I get 6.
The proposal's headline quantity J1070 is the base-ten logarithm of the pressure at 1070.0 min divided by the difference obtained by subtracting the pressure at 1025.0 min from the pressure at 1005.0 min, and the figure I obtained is 1.10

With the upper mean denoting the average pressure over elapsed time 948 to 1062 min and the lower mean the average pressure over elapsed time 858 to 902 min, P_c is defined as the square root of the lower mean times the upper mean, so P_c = 134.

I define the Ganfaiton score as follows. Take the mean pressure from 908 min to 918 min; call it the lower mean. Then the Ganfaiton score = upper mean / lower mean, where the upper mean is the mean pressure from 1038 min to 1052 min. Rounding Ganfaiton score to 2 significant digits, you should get 0.98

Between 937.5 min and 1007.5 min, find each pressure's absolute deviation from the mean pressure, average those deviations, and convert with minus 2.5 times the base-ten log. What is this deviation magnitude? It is -2.0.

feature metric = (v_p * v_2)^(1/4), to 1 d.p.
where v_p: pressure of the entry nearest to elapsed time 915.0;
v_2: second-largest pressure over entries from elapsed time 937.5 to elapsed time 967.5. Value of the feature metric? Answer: 11.4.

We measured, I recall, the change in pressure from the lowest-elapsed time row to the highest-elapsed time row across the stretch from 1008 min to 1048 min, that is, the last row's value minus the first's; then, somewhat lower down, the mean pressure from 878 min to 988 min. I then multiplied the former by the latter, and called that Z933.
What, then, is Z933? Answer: 950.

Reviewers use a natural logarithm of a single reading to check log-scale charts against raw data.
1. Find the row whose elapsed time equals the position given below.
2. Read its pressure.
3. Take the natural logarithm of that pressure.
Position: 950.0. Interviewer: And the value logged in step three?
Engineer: 4.82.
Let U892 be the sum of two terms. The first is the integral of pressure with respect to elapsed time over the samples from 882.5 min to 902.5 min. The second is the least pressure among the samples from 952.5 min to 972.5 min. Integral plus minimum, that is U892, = 3041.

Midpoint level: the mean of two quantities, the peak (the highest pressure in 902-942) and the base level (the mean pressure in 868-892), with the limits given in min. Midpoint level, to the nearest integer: 144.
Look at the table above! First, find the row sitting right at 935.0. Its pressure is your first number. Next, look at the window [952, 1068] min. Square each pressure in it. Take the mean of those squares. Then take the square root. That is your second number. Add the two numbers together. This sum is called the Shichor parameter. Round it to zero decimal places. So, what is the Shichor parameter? 278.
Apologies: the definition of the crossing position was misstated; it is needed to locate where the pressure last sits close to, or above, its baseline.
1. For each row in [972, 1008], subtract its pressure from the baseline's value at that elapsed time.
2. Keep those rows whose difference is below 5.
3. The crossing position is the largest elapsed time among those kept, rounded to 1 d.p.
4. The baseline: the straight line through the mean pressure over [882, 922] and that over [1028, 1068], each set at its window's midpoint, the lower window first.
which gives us 1005.0 min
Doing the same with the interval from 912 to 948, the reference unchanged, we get 940.0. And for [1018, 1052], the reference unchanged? 1050.0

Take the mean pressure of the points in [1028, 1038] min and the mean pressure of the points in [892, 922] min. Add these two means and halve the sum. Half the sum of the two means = 136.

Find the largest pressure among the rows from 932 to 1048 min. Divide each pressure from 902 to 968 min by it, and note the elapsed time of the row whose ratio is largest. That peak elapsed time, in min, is 935.0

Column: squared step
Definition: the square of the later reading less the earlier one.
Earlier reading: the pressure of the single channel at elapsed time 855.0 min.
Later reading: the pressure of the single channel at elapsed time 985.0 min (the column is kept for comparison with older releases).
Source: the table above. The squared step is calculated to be 841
